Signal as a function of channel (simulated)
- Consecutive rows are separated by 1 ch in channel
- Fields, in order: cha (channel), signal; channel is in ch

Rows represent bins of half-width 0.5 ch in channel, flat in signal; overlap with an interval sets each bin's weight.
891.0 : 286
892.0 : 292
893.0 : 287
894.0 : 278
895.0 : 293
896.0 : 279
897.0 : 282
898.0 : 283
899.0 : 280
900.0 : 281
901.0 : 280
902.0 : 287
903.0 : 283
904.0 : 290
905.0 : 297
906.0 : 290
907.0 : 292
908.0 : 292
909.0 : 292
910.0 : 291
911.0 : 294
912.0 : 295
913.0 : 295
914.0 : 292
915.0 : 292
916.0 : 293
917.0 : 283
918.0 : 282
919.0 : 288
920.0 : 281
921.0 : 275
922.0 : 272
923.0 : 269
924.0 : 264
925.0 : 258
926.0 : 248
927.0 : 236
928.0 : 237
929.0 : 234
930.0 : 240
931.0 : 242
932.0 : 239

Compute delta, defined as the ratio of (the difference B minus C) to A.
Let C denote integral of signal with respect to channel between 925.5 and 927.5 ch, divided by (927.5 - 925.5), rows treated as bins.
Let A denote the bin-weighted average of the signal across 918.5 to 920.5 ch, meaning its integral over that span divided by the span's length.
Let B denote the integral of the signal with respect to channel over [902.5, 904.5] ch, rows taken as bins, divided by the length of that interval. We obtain 0.16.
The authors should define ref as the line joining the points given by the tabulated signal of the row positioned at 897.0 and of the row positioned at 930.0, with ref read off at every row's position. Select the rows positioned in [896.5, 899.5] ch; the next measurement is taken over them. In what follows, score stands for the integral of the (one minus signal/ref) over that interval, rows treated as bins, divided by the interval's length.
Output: 0.00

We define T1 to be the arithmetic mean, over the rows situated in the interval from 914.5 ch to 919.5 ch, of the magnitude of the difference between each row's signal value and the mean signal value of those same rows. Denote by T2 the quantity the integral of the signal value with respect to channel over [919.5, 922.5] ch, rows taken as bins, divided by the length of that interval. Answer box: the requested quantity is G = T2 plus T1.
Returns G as 280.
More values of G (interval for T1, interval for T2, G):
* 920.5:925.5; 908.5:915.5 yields 298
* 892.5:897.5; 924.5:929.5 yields 248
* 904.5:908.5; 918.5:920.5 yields 287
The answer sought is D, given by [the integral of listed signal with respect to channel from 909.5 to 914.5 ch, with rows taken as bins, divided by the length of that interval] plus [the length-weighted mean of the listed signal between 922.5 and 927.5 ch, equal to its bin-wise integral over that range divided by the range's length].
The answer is 548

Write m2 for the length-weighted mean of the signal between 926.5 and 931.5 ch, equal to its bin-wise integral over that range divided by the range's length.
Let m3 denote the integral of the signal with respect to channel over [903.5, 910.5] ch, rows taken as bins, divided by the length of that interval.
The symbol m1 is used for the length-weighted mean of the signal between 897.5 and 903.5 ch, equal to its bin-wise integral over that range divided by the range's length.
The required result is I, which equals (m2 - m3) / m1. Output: -0.19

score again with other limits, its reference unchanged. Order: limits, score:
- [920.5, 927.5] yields -0.05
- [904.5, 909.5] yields -0.09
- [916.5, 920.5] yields -0.11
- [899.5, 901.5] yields -0.01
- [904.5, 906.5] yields -0.08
